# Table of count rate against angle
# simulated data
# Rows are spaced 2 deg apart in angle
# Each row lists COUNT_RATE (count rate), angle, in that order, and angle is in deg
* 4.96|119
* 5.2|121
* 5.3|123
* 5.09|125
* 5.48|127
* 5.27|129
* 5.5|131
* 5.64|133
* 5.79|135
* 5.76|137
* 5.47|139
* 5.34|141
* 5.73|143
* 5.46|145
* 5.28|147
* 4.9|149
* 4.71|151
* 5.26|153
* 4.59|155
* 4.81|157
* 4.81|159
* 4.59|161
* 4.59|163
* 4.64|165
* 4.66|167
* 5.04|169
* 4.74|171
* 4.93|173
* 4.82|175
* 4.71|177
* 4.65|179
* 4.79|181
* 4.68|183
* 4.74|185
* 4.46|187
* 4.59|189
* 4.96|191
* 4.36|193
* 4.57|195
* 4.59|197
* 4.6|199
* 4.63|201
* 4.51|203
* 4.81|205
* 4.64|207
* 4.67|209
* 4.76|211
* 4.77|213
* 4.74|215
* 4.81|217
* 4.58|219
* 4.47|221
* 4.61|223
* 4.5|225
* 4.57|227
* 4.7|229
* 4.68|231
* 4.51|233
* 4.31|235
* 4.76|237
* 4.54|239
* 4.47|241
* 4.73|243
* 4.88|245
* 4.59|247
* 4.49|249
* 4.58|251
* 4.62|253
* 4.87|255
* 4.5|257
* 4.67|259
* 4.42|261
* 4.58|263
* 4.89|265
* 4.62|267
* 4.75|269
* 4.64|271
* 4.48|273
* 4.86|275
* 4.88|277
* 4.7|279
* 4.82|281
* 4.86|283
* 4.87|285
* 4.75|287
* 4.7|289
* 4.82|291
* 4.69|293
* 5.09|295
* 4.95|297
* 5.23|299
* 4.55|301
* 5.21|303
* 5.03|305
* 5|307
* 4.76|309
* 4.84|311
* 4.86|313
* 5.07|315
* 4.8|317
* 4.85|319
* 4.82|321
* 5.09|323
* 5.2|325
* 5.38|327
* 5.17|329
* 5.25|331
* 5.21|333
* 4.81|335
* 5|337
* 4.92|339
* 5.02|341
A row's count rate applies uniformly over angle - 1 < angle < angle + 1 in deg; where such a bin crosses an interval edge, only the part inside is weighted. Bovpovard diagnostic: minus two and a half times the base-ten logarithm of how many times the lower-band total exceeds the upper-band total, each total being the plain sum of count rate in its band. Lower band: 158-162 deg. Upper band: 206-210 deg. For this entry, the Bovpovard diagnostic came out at -0.010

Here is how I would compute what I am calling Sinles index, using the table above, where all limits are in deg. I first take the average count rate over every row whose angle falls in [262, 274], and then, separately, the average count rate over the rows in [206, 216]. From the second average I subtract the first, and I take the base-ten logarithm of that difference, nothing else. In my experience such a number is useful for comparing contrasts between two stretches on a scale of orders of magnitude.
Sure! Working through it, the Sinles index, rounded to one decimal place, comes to -1.3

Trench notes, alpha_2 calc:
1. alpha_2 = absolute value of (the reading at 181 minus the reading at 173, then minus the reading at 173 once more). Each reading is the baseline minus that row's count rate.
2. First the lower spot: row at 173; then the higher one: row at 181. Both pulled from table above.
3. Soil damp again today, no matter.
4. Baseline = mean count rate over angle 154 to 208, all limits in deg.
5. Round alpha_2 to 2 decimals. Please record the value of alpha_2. 0.38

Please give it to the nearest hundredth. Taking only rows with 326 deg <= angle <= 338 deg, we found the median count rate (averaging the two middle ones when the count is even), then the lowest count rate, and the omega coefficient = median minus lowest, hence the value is 0.38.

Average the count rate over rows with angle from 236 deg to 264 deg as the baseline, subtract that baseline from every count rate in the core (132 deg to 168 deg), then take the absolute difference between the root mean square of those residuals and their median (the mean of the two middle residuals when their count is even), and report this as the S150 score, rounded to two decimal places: 0.20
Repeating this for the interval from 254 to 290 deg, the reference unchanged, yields 0.07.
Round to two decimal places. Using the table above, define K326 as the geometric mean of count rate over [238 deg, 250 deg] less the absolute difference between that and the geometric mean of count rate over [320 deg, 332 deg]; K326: 4.08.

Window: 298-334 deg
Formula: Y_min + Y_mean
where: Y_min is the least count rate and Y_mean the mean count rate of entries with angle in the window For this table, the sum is 9.6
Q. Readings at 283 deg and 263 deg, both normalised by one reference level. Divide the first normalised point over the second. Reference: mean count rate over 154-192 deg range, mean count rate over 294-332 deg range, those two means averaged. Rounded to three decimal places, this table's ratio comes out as 1.061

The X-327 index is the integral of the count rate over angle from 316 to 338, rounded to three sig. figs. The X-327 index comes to 111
